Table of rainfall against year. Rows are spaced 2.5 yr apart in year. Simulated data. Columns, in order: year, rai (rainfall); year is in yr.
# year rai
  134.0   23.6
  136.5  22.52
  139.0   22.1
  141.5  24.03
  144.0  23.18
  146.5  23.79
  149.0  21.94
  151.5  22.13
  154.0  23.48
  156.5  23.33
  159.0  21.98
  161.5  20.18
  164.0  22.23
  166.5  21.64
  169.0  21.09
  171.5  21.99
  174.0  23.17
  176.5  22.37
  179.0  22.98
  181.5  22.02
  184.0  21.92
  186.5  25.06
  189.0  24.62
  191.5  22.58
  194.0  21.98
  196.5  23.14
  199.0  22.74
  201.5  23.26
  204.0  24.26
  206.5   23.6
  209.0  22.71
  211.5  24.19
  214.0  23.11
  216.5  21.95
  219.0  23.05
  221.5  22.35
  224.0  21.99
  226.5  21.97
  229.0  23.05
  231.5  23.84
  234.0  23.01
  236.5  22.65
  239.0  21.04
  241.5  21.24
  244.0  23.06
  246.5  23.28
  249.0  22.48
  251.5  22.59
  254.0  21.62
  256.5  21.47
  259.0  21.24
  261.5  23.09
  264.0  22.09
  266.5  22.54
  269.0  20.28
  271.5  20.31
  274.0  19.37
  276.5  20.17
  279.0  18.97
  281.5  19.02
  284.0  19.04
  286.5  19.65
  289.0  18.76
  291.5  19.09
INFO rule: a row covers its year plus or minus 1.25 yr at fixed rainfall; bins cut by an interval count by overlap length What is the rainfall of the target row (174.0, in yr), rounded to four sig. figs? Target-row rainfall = 23.17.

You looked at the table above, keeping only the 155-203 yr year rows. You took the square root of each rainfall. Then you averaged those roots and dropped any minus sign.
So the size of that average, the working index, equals 4.75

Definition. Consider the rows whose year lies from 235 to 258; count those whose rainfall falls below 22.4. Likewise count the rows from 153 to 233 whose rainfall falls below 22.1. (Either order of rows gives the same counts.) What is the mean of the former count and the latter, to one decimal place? 7.5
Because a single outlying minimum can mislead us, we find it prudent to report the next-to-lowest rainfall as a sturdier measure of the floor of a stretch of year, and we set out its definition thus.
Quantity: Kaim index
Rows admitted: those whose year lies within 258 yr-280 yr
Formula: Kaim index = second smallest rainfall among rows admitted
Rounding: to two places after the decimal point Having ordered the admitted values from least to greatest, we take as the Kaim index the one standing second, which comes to 19.37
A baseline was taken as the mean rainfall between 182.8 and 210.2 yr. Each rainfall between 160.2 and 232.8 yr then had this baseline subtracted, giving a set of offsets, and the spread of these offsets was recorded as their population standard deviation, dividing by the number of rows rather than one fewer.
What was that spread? 1.04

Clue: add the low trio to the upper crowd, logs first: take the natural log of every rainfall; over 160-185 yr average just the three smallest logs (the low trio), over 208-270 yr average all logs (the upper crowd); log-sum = 6.15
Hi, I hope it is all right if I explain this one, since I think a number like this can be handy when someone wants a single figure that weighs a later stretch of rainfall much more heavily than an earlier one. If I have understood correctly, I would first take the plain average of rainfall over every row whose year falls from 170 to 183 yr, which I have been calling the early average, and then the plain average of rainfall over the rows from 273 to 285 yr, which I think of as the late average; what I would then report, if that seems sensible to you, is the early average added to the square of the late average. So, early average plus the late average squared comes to 396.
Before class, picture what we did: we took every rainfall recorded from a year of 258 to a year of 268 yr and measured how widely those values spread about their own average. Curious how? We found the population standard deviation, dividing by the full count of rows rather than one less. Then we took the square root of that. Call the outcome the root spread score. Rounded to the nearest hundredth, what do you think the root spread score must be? 0.82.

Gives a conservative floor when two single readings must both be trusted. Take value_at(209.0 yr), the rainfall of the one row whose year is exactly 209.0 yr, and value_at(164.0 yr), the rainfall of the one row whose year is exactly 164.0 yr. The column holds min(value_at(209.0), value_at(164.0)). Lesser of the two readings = 22.2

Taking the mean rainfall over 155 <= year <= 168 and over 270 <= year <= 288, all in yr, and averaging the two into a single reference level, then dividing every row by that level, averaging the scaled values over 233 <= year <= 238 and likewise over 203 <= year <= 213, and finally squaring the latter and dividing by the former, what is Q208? 1.19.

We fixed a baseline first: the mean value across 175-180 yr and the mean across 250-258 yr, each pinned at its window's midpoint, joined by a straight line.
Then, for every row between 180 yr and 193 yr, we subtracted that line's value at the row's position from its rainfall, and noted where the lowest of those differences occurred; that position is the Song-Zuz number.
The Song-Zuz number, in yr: 184.0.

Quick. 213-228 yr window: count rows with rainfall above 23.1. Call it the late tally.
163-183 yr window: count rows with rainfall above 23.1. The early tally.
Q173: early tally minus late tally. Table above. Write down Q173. 0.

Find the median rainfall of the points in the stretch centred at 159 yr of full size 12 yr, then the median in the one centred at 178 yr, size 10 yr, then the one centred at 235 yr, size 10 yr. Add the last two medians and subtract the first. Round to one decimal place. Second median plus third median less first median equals 23.3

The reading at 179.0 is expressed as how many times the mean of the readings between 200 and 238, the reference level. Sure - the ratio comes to 1.00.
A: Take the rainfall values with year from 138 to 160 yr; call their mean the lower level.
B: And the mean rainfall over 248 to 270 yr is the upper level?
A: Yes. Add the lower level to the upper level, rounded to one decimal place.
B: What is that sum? 44.8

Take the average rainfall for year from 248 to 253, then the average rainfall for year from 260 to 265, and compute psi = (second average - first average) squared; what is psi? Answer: 0.003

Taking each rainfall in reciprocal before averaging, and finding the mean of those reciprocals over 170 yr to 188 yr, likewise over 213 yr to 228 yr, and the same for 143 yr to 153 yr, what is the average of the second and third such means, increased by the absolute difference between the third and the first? 0.0443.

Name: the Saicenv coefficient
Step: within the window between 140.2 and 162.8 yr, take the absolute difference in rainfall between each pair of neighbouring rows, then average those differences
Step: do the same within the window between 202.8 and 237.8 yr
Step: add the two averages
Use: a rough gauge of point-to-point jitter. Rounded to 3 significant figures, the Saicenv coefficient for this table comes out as 1.83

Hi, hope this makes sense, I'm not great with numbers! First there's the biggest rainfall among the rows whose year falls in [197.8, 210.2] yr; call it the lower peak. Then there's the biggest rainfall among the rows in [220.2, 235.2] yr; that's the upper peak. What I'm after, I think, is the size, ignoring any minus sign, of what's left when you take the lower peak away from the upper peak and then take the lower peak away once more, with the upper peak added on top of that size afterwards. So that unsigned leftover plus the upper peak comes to 48.5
